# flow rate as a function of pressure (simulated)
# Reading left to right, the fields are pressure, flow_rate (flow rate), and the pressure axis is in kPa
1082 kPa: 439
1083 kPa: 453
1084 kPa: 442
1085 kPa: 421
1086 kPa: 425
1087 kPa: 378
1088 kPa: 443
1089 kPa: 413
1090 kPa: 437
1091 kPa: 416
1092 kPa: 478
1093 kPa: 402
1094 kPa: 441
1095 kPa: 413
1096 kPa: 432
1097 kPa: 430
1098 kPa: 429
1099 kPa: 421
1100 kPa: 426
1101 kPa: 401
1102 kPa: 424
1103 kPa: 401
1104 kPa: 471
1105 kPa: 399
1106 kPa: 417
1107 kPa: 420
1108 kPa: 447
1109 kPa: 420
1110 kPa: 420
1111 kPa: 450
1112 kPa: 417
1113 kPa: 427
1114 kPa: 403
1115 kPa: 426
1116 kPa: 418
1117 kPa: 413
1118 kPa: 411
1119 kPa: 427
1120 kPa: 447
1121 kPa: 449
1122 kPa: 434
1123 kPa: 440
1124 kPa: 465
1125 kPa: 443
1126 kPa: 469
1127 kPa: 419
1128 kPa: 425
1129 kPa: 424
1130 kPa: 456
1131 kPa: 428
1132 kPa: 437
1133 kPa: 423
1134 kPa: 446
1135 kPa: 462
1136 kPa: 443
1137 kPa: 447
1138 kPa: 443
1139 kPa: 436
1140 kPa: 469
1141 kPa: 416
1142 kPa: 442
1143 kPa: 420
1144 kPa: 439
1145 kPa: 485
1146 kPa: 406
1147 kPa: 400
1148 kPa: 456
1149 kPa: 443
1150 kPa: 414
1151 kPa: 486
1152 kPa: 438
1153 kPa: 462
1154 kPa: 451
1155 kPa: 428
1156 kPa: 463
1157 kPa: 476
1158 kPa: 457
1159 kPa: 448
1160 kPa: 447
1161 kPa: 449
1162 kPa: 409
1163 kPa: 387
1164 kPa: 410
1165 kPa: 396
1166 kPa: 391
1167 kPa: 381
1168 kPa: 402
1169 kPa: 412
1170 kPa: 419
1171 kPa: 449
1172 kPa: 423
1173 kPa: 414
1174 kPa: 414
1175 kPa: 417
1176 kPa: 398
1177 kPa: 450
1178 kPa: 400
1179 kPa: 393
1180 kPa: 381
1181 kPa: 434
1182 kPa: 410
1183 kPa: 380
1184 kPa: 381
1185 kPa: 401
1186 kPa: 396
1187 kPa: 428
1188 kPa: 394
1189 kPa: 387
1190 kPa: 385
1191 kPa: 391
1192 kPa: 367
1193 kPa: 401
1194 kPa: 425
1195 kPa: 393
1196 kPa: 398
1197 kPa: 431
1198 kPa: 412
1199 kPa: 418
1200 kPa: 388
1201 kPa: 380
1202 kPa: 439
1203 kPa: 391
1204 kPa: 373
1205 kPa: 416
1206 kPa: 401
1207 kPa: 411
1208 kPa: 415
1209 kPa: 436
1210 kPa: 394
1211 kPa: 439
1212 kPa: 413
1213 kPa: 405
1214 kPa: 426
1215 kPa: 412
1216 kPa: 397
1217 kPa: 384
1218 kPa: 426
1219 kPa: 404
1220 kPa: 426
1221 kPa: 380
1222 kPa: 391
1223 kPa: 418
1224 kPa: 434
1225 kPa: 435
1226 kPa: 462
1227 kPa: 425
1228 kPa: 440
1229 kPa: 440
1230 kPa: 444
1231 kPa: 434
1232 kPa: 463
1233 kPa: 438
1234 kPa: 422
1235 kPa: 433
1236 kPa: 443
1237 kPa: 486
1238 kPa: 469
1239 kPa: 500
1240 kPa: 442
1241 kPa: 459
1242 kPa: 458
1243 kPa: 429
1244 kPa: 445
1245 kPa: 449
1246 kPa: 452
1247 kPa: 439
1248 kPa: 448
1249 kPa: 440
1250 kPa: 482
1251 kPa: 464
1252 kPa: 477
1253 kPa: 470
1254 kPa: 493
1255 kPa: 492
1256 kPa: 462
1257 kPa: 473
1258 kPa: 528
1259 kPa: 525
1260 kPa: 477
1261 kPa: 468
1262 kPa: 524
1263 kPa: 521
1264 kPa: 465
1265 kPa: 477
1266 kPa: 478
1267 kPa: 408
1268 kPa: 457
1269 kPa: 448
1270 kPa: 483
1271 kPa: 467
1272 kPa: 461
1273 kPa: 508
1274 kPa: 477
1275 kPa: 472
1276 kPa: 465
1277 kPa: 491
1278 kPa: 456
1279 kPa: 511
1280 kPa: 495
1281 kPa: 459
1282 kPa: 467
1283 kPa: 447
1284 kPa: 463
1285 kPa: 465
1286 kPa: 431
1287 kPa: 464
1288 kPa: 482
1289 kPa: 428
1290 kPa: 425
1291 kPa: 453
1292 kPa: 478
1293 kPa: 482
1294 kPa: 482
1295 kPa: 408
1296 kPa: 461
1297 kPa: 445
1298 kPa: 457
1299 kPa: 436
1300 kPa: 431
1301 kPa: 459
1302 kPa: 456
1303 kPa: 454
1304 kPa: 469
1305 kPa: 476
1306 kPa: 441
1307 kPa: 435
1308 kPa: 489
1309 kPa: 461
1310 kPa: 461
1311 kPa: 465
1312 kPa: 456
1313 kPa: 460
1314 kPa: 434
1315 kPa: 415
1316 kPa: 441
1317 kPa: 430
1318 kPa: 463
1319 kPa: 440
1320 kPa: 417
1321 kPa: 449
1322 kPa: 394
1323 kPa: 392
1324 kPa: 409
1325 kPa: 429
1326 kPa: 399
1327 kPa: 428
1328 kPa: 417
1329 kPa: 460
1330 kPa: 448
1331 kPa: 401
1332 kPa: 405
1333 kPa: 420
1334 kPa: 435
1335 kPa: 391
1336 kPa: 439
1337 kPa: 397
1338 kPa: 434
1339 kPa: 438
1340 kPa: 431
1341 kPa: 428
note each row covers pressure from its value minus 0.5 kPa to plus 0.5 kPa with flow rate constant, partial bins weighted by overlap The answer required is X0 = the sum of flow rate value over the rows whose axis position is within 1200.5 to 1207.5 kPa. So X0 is 2811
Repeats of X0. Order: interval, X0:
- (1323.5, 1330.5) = 2990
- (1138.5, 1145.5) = 3107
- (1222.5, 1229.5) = 3054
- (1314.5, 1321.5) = 3055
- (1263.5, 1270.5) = 3216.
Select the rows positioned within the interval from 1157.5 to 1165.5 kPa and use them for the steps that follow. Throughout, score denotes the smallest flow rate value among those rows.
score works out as 387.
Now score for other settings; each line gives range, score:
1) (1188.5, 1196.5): 367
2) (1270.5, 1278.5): 456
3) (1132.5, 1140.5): 423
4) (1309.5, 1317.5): 415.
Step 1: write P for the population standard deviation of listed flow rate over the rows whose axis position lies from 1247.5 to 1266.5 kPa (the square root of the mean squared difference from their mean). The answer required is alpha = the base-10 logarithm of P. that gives 1.40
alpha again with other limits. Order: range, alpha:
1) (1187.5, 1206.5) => 1.28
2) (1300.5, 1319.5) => 1.24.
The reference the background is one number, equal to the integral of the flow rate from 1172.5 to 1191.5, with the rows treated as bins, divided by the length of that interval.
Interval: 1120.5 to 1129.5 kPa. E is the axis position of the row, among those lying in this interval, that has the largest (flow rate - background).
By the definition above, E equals 1126 kPa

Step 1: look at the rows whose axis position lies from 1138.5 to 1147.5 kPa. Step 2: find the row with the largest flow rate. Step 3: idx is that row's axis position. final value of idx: 1145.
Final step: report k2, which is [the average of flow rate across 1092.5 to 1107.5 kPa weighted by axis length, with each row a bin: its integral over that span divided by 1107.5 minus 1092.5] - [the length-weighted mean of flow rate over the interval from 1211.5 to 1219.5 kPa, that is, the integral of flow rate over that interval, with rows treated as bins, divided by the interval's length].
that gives 13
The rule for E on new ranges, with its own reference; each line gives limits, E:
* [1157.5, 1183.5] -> 1158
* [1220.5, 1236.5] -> 1232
